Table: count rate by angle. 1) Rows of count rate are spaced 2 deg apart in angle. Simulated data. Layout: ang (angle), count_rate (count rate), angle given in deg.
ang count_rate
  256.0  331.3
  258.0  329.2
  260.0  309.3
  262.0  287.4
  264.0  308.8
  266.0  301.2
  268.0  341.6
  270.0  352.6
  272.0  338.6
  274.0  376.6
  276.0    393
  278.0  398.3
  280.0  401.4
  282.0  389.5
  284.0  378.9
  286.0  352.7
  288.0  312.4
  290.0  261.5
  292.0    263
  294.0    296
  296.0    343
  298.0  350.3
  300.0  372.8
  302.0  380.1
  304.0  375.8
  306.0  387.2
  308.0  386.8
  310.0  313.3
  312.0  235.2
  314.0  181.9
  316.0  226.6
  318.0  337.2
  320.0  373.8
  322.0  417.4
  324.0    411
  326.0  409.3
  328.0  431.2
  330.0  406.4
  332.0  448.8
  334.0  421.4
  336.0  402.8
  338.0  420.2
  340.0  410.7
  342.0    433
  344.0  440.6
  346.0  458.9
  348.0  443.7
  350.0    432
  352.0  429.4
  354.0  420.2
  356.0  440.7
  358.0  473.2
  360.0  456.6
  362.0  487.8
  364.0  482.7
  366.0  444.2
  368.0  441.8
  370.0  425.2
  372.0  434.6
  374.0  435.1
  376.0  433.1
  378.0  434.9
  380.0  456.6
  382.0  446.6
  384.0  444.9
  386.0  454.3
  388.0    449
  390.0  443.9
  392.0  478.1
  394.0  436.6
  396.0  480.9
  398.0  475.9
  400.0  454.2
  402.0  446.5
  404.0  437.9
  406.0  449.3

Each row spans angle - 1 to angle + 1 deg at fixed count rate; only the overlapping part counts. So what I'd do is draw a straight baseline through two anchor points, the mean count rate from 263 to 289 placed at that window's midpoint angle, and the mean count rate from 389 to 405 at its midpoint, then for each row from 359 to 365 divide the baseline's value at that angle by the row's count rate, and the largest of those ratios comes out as 0.93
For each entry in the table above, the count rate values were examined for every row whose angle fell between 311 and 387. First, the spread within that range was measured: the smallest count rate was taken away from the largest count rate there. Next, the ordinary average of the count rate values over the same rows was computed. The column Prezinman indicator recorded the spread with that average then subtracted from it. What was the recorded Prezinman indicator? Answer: -109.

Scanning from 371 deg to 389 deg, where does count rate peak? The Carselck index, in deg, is 380.0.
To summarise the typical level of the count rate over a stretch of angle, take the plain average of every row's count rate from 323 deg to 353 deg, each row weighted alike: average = 427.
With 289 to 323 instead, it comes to 324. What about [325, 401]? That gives 443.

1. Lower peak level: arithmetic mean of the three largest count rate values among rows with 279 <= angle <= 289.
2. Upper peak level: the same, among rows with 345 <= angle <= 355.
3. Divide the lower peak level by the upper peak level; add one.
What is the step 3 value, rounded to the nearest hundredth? 1.88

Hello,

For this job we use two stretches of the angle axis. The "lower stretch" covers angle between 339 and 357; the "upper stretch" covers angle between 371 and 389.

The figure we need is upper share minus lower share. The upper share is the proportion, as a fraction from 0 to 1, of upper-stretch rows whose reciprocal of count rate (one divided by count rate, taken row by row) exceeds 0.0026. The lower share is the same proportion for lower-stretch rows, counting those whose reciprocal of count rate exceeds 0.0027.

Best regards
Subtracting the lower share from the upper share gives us 0.0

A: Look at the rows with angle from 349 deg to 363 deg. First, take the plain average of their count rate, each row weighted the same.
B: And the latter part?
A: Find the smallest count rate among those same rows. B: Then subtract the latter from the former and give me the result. 28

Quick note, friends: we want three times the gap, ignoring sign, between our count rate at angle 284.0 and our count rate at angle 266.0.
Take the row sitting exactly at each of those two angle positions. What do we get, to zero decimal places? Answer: 233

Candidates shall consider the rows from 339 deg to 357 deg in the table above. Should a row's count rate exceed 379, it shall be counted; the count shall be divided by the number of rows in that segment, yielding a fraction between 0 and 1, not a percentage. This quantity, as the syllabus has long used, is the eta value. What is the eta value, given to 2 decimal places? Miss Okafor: 1.00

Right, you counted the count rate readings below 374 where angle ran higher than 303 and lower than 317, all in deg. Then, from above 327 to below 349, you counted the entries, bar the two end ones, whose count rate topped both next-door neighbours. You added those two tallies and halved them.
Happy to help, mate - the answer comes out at 3.5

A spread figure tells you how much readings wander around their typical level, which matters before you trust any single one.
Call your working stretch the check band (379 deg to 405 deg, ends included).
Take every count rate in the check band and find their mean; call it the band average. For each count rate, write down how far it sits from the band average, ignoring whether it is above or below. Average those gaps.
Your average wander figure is 11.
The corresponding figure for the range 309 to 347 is 63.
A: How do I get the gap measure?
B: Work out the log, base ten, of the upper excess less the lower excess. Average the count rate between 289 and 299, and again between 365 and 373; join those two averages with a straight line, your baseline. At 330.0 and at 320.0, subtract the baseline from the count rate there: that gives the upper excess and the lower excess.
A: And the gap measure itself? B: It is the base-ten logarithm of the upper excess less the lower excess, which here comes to 1.2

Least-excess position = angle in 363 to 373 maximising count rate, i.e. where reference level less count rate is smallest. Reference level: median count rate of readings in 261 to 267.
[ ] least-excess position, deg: 364.0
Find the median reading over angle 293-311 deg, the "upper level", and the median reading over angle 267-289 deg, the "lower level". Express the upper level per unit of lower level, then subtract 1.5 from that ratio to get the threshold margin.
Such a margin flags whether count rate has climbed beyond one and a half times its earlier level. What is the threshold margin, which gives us -0.51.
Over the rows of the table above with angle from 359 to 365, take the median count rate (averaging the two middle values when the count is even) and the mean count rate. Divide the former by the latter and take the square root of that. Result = 1.01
